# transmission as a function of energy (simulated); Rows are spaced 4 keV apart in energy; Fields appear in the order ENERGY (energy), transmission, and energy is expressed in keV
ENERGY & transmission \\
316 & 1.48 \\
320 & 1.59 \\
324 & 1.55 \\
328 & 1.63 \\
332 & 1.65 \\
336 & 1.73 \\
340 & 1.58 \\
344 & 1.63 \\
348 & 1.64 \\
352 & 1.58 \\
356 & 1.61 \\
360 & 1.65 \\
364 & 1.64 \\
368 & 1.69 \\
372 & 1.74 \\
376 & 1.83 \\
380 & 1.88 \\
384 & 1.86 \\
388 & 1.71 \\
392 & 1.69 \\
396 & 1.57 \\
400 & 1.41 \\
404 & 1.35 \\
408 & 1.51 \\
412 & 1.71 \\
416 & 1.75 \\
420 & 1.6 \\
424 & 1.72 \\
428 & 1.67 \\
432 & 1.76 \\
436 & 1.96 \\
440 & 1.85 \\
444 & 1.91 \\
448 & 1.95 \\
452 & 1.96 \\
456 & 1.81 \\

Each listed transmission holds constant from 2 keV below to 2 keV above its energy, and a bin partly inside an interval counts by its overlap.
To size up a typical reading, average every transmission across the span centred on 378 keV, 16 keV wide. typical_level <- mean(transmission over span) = 1.83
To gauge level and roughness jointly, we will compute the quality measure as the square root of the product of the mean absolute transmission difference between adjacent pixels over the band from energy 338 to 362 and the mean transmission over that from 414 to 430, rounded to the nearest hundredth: 0.25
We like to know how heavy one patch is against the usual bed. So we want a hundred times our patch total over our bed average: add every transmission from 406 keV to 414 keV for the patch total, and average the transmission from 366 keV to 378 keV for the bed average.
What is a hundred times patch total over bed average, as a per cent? 184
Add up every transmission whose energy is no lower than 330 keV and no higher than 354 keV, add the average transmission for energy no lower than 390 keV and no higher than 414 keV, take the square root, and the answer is 3.37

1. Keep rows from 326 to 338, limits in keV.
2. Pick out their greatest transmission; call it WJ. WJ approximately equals 1.73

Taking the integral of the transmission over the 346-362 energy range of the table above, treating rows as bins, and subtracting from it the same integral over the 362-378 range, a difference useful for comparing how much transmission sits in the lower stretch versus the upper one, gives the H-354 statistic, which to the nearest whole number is -2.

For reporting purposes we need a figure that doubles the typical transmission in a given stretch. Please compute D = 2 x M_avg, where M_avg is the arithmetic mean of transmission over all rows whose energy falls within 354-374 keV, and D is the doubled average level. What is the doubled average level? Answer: 3.33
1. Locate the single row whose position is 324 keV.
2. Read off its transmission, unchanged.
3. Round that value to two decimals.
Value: 1.55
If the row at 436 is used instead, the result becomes 1.96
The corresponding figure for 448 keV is 1.95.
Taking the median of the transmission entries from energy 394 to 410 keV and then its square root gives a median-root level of 1.21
